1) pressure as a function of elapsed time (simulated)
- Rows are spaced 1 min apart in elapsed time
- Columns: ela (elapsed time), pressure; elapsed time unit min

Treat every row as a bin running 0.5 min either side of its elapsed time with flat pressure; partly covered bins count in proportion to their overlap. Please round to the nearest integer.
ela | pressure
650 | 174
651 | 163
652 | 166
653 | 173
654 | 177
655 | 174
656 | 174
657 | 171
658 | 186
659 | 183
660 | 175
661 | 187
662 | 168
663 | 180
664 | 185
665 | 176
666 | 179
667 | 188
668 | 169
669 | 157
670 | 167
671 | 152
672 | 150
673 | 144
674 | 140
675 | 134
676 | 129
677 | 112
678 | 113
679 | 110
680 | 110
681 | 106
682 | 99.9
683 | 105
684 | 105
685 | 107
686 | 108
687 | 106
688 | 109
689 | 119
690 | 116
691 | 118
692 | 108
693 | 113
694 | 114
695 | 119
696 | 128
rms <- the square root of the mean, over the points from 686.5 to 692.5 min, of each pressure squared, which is 113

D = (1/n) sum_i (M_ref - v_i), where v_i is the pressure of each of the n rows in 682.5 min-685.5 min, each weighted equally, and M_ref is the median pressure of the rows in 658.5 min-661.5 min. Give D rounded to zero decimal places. 77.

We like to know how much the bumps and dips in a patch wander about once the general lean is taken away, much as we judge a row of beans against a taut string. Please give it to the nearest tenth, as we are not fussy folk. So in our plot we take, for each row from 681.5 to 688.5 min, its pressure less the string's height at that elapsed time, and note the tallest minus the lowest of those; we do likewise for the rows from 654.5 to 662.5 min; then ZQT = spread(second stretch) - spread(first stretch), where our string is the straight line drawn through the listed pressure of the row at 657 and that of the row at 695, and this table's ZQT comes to 4.2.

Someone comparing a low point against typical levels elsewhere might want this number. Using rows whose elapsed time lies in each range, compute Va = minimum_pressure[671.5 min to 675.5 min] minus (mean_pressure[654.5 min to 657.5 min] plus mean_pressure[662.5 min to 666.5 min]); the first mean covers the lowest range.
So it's -219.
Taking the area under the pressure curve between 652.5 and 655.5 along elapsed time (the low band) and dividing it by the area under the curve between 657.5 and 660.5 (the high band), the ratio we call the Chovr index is 0.96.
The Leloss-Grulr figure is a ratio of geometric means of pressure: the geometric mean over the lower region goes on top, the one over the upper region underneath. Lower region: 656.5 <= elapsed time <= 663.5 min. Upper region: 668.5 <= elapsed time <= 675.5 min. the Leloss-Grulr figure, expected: 1.20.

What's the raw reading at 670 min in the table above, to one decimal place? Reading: 167.0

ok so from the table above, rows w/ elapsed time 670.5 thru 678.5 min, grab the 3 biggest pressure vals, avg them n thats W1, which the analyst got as 149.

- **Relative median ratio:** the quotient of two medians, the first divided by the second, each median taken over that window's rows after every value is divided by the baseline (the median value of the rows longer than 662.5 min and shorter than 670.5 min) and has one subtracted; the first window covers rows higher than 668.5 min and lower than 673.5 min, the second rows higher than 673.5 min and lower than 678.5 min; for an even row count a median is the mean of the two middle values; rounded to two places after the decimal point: 0.53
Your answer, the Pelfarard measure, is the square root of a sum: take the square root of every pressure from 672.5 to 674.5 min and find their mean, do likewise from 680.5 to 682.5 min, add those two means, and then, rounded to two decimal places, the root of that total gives 4.70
